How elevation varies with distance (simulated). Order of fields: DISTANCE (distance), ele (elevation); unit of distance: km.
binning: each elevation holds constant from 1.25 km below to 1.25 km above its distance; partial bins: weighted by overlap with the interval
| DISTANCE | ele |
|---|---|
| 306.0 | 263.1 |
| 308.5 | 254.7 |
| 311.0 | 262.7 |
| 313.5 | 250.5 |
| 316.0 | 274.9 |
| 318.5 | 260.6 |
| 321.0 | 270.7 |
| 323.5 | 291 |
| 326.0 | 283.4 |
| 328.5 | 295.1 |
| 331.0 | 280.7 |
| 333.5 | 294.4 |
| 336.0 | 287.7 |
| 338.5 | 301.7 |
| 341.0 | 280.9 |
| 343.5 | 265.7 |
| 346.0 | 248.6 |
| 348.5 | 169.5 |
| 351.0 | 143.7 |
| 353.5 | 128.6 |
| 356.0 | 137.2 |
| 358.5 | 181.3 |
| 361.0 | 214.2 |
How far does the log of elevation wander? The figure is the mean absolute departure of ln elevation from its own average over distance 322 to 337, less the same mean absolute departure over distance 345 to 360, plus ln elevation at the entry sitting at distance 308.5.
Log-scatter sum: 5.37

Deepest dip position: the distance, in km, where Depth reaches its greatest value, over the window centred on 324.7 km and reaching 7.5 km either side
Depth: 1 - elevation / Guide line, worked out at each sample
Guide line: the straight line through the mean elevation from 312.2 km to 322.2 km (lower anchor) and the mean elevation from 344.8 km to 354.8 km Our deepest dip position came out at 318.5 km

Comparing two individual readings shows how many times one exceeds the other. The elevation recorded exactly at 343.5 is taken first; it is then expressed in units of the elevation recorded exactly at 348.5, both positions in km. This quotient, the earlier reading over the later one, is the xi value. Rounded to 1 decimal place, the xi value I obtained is 1.6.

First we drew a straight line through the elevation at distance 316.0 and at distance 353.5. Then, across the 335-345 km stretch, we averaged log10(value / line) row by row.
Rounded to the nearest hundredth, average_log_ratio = 0.19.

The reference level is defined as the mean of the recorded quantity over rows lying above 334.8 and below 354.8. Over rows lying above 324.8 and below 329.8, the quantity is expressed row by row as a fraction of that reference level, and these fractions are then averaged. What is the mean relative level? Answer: 1.3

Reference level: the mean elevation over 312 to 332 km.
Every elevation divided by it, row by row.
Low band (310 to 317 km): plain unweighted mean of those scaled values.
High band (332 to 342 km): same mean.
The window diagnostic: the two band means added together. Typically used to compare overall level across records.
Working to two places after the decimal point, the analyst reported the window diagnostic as 2.01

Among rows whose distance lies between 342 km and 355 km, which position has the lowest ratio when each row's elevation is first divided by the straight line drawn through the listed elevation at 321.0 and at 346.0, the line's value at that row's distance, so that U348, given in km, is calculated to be 353.5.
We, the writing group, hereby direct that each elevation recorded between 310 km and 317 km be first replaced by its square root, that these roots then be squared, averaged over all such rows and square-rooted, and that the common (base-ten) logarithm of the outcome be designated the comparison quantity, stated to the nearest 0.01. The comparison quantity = 1.21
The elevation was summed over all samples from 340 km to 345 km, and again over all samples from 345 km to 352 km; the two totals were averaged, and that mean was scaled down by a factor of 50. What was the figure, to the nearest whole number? 11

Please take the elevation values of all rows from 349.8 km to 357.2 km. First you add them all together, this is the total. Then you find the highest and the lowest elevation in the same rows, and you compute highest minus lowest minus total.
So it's -394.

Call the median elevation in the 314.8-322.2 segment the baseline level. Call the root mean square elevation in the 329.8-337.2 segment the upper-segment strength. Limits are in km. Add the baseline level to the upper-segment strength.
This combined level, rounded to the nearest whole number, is 558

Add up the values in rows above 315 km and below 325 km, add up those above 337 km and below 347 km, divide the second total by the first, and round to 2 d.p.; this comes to 1.00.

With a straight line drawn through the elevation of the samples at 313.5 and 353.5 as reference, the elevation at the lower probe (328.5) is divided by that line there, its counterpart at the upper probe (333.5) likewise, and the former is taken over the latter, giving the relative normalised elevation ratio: 0.9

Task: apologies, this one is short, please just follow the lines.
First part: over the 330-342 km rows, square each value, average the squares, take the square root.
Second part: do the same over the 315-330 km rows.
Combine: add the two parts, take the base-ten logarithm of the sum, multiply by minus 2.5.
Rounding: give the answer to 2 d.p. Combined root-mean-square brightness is -6.89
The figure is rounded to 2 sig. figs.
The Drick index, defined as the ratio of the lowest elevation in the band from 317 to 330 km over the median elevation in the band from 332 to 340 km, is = 0.89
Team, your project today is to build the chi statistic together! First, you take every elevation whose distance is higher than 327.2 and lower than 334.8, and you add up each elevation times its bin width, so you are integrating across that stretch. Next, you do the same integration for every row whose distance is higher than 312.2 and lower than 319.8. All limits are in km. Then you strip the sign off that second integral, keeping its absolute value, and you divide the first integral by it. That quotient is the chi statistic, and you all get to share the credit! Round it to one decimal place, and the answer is 1.1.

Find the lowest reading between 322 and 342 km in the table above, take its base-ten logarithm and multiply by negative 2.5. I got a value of -6.12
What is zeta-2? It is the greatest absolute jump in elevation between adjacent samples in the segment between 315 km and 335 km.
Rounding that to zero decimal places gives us 20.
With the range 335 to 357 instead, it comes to 79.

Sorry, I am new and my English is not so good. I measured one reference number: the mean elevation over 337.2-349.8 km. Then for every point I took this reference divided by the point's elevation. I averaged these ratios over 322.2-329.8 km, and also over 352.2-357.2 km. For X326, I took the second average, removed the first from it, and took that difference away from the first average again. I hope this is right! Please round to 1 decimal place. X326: -0.2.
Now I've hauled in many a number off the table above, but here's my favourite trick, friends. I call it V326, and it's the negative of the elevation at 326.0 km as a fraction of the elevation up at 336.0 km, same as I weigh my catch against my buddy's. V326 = -0.99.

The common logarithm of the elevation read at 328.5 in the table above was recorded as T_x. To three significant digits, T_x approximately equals 2.47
